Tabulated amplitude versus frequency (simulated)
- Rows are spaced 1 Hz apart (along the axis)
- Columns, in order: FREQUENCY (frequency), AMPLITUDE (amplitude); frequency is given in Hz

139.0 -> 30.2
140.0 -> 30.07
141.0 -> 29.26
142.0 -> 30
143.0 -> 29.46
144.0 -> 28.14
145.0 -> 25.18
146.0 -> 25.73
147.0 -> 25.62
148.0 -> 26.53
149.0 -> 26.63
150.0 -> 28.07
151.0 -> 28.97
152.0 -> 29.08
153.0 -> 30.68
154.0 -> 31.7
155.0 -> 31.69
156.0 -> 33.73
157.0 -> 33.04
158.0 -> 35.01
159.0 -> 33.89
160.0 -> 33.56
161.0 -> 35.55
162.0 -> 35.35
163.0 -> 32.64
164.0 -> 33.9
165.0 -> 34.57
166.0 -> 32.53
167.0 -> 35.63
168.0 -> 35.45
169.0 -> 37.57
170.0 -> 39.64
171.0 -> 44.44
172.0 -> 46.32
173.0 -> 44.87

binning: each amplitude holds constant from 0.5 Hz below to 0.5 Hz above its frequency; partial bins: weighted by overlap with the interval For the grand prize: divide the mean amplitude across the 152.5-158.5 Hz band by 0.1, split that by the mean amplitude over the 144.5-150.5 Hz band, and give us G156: 12.4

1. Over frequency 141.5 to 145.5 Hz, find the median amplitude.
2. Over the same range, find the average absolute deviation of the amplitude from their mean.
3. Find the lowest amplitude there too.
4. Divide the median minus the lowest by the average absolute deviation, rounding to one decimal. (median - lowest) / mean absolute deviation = 2.4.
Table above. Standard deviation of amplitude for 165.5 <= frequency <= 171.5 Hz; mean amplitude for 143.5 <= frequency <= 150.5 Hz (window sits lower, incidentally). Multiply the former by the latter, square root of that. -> 10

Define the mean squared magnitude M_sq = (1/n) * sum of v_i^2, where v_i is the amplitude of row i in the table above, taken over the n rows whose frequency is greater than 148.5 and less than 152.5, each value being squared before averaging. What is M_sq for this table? 795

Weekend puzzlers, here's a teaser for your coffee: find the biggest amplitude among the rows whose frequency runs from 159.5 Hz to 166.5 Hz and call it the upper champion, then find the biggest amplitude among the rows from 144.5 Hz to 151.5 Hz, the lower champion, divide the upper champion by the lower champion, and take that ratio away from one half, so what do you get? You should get -0.73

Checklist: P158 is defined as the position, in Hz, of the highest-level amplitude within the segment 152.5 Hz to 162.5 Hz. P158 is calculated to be 161.0 Hz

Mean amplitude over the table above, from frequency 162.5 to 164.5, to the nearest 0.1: 33.3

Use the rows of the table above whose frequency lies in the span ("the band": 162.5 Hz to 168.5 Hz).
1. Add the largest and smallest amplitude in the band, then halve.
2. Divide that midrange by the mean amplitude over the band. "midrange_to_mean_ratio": 0.999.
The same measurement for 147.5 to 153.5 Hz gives 1.010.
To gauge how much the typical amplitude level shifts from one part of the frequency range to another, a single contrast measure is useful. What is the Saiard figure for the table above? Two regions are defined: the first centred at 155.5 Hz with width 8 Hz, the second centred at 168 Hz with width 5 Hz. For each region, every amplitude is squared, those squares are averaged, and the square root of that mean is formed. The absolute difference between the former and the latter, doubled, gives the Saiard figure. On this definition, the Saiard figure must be 7.7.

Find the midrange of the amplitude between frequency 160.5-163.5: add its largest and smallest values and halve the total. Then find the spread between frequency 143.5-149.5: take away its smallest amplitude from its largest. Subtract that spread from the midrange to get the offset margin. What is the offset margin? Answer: 31.1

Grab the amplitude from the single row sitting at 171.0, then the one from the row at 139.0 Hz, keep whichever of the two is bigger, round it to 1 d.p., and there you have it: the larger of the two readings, 44.4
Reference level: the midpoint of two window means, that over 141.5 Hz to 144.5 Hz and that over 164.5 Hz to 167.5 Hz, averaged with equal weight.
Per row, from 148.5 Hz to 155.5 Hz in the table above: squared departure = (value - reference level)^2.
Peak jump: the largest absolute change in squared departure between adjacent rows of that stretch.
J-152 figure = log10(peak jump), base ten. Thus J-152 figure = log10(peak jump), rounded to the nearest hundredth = 1.10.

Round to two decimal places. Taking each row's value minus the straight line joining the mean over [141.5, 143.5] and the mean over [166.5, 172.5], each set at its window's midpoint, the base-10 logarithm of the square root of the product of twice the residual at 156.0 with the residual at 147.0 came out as 0.54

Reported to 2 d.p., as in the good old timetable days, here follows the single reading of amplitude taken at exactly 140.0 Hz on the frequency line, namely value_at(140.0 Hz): 30.07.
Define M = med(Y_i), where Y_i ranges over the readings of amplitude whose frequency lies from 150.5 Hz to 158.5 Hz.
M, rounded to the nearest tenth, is 31.7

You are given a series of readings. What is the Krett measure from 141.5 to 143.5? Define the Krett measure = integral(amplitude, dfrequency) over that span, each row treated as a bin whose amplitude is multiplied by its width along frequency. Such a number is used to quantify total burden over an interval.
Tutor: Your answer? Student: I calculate 59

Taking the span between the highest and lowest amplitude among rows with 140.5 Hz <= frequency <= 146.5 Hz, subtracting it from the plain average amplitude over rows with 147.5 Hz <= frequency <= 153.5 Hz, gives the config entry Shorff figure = 24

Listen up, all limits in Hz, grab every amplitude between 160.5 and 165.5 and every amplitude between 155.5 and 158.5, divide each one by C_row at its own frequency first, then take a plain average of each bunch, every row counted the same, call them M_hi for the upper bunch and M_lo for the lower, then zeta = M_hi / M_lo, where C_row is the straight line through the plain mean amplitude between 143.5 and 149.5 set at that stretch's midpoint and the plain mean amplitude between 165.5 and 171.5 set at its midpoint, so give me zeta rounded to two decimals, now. 0.93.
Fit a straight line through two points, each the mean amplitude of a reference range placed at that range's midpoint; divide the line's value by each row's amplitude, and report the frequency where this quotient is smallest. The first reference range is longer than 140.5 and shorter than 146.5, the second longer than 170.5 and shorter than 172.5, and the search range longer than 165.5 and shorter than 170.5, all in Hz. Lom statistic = 170.0 Hz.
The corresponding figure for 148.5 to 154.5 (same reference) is 154.0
